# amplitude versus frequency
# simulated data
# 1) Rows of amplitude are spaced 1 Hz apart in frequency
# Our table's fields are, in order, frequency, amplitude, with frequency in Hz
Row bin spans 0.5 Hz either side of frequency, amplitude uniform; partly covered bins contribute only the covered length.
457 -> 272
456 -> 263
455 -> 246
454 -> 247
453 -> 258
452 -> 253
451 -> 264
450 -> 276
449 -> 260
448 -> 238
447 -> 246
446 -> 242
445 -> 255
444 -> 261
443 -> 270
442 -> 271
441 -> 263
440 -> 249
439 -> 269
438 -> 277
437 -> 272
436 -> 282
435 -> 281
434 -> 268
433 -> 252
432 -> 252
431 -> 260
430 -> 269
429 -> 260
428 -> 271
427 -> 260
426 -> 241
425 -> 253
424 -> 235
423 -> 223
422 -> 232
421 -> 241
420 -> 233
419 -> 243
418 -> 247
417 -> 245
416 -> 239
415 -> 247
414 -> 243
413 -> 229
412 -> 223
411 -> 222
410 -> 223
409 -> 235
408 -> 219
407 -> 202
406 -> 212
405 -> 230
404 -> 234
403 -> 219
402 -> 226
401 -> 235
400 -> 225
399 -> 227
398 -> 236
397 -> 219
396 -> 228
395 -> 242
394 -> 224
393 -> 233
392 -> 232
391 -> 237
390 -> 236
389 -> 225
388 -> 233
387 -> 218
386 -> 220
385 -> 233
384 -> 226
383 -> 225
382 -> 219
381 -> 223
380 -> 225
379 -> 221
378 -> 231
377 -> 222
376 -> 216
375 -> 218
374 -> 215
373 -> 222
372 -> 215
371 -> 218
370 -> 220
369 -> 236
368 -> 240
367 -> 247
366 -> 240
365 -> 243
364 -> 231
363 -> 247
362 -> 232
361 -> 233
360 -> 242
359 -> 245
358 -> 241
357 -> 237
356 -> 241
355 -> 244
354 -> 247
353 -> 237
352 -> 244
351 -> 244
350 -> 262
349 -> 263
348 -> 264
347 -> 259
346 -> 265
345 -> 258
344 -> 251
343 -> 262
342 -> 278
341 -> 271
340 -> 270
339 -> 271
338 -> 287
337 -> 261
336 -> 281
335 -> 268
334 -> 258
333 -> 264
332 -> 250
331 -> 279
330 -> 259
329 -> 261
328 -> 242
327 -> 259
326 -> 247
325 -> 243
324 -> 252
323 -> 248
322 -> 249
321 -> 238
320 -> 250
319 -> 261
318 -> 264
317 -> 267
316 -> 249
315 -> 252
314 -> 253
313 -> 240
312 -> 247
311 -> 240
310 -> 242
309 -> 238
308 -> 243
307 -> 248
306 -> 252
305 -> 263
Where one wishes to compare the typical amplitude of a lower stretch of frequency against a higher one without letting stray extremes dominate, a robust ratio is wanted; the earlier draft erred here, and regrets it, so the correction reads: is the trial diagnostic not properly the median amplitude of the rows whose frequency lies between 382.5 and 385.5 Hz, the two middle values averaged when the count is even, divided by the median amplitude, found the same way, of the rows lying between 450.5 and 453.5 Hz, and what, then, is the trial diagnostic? 0.88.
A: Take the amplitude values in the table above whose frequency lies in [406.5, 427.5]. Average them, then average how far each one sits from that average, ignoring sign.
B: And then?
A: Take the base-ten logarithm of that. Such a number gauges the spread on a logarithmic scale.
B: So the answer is 1.02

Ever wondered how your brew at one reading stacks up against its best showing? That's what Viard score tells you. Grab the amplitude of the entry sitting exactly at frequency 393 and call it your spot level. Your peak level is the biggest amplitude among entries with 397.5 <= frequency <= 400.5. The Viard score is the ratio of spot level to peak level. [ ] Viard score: 0.99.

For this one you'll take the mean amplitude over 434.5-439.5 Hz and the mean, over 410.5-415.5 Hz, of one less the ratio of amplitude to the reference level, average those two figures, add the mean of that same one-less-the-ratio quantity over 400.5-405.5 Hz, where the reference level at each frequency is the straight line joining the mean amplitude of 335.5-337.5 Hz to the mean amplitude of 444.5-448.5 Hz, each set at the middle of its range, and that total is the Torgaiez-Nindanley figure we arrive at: 138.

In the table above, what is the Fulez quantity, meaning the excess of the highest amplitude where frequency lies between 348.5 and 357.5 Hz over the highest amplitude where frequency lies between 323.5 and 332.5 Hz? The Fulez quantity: -16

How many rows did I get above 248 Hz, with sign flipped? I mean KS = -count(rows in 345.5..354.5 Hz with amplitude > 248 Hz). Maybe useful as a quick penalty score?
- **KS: -5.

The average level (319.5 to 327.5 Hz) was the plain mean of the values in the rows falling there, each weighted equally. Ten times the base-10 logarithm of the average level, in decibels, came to 23.9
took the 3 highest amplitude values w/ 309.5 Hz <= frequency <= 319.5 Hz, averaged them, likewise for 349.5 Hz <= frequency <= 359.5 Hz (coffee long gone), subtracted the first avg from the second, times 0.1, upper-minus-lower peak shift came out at -1.3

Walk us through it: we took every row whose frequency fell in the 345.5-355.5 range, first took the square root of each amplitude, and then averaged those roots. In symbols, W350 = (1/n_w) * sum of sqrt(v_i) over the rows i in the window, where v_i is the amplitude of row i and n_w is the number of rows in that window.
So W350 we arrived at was 15.9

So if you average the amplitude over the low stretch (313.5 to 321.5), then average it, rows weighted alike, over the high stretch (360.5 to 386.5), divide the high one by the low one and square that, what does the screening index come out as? 0.80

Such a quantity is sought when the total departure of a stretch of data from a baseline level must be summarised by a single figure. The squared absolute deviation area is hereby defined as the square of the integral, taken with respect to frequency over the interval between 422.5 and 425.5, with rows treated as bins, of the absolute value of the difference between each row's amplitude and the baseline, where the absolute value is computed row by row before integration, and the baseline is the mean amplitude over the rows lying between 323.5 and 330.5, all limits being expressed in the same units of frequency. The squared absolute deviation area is 2196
